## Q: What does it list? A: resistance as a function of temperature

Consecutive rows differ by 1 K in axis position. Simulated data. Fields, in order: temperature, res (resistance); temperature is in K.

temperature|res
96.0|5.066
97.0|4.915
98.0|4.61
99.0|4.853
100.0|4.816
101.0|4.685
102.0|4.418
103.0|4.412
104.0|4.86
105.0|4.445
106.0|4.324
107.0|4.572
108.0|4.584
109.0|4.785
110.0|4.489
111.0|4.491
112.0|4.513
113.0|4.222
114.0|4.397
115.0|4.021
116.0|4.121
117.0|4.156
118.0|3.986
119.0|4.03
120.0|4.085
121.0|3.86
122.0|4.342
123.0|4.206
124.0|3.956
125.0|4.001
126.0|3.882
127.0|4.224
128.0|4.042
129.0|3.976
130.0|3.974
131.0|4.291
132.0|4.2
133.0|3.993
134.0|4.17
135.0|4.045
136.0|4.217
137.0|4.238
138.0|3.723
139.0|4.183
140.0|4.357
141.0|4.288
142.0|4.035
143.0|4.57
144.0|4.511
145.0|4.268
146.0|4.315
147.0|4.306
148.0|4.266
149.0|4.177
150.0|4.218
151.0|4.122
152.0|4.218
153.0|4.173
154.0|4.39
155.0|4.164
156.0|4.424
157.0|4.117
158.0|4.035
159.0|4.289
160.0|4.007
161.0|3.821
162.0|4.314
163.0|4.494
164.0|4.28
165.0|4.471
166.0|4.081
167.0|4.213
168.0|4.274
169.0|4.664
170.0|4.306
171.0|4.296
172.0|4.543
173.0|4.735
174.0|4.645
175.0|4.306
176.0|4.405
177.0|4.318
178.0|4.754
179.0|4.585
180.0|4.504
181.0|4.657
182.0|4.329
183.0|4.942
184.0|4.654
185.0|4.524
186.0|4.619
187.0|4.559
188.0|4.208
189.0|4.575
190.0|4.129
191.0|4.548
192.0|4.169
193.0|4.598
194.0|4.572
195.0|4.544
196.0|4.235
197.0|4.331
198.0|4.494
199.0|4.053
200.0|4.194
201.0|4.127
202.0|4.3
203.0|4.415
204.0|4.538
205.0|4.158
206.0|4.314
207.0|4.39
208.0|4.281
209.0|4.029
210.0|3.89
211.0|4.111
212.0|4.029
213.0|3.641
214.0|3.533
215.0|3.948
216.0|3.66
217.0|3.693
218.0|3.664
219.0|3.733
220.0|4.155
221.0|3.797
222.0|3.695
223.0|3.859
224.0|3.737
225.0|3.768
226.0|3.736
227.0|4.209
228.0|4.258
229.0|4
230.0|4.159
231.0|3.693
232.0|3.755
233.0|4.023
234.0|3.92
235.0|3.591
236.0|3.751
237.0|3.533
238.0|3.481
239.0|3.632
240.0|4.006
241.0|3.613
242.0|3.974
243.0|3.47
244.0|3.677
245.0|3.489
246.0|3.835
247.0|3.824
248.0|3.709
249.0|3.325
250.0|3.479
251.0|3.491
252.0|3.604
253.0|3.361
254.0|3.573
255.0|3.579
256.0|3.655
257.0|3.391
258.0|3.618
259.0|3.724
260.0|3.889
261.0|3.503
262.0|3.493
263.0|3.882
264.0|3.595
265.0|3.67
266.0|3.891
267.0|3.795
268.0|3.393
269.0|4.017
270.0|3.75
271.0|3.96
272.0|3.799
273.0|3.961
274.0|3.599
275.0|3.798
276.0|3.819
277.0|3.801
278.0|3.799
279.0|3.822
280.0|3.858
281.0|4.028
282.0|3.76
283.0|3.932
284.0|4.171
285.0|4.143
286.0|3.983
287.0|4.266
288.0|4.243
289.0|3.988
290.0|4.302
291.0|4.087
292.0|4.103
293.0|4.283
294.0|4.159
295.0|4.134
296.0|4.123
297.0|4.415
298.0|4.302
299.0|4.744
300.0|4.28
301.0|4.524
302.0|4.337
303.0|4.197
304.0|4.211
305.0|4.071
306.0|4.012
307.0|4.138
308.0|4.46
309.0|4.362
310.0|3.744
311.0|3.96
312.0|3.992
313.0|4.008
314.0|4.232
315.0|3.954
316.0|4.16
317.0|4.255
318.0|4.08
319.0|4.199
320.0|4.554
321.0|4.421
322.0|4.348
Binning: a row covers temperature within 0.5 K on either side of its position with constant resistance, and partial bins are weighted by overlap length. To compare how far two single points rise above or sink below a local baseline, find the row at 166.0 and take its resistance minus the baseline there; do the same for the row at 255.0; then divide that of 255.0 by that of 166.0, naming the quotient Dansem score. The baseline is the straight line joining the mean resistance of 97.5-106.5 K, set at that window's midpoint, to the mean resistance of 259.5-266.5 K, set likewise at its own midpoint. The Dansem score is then 1.0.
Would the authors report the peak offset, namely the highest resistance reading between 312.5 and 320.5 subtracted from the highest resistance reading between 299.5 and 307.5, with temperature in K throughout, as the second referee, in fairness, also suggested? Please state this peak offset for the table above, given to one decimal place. 0.0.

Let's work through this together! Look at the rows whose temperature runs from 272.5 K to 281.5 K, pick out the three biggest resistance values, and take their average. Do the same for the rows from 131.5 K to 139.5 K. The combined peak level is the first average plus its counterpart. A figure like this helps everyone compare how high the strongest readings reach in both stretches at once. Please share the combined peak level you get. 8.17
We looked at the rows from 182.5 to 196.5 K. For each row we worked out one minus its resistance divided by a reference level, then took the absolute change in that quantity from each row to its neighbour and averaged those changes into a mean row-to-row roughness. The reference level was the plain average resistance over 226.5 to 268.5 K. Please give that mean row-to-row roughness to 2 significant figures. 0.069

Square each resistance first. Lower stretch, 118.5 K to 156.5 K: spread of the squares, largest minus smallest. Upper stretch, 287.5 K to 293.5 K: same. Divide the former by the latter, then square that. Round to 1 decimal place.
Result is 7.3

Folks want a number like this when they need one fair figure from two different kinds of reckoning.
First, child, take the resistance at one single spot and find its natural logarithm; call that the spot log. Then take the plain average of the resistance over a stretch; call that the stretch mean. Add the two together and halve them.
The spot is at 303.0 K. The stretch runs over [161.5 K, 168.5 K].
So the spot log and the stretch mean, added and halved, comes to 2.87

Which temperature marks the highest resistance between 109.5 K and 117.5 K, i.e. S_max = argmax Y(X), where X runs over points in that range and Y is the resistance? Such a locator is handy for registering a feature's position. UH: 112.0 K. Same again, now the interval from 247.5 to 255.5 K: 248.0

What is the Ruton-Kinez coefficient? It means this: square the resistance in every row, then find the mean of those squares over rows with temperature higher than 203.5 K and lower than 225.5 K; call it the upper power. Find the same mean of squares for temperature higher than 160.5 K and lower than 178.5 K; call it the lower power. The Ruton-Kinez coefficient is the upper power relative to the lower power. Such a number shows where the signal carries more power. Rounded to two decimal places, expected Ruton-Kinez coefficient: 0.81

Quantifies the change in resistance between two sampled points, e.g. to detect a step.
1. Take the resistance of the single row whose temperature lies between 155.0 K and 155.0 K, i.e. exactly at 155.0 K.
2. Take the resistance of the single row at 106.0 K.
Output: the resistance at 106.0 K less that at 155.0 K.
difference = 0.2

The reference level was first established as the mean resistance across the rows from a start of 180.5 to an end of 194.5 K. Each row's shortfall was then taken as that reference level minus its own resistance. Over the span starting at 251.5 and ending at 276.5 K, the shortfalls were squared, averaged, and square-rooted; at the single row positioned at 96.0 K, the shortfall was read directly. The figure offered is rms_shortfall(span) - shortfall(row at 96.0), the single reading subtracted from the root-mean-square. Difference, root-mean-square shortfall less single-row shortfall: 1.39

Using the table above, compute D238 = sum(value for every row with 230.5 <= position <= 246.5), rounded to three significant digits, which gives 59.4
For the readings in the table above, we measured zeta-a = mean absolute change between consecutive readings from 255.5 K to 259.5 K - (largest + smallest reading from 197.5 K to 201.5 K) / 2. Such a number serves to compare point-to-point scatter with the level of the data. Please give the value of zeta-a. -4.07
